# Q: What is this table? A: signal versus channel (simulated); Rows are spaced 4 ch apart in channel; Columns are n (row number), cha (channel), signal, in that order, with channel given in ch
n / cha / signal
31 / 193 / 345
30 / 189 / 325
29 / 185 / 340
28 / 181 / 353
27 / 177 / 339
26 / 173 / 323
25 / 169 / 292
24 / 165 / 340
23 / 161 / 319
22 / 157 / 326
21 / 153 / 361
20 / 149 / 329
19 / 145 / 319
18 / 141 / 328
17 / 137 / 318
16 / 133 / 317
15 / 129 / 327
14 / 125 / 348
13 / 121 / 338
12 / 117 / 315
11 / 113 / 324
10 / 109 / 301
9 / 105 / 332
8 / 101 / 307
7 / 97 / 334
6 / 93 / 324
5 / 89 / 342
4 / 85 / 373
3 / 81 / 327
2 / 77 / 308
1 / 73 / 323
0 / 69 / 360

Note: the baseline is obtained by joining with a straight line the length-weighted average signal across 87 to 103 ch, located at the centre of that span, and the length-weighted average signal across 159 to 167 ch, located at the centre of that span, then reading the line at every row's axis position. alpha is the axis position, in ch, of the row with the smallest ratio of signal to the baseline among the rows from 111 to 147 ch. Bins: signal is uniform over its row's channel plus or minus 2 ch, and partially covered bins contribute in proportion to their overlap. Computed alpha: 117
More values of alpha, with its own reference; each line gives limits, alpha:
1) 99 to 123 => 109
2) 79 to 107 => 101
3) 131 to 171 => 169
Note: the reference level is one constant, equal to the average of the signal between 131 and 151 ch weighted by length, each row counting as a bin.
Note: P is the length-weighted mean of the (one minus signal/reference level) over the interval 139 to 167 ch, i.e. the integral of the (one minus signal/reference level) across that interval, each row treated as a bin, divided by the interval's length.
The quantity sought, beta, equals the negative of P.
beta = 0.030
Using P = -0.030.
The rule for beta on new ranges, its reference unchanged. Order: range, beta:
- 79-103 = 0.038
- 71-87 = 0.033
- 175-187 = 0.068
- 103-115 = -0.010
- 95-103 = -0.005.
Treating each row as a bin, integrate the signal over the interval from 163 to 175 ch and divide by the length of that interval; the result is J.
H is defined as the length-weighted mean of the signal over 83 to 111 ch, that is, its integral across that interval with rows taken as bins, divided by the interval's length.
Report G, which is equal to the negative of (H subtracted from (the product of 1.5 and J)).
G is -147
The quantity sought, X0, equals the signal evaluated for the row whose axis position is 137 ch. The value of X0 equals 318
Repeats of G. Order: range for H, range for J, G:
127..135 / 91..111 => -157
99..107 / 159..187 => -175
